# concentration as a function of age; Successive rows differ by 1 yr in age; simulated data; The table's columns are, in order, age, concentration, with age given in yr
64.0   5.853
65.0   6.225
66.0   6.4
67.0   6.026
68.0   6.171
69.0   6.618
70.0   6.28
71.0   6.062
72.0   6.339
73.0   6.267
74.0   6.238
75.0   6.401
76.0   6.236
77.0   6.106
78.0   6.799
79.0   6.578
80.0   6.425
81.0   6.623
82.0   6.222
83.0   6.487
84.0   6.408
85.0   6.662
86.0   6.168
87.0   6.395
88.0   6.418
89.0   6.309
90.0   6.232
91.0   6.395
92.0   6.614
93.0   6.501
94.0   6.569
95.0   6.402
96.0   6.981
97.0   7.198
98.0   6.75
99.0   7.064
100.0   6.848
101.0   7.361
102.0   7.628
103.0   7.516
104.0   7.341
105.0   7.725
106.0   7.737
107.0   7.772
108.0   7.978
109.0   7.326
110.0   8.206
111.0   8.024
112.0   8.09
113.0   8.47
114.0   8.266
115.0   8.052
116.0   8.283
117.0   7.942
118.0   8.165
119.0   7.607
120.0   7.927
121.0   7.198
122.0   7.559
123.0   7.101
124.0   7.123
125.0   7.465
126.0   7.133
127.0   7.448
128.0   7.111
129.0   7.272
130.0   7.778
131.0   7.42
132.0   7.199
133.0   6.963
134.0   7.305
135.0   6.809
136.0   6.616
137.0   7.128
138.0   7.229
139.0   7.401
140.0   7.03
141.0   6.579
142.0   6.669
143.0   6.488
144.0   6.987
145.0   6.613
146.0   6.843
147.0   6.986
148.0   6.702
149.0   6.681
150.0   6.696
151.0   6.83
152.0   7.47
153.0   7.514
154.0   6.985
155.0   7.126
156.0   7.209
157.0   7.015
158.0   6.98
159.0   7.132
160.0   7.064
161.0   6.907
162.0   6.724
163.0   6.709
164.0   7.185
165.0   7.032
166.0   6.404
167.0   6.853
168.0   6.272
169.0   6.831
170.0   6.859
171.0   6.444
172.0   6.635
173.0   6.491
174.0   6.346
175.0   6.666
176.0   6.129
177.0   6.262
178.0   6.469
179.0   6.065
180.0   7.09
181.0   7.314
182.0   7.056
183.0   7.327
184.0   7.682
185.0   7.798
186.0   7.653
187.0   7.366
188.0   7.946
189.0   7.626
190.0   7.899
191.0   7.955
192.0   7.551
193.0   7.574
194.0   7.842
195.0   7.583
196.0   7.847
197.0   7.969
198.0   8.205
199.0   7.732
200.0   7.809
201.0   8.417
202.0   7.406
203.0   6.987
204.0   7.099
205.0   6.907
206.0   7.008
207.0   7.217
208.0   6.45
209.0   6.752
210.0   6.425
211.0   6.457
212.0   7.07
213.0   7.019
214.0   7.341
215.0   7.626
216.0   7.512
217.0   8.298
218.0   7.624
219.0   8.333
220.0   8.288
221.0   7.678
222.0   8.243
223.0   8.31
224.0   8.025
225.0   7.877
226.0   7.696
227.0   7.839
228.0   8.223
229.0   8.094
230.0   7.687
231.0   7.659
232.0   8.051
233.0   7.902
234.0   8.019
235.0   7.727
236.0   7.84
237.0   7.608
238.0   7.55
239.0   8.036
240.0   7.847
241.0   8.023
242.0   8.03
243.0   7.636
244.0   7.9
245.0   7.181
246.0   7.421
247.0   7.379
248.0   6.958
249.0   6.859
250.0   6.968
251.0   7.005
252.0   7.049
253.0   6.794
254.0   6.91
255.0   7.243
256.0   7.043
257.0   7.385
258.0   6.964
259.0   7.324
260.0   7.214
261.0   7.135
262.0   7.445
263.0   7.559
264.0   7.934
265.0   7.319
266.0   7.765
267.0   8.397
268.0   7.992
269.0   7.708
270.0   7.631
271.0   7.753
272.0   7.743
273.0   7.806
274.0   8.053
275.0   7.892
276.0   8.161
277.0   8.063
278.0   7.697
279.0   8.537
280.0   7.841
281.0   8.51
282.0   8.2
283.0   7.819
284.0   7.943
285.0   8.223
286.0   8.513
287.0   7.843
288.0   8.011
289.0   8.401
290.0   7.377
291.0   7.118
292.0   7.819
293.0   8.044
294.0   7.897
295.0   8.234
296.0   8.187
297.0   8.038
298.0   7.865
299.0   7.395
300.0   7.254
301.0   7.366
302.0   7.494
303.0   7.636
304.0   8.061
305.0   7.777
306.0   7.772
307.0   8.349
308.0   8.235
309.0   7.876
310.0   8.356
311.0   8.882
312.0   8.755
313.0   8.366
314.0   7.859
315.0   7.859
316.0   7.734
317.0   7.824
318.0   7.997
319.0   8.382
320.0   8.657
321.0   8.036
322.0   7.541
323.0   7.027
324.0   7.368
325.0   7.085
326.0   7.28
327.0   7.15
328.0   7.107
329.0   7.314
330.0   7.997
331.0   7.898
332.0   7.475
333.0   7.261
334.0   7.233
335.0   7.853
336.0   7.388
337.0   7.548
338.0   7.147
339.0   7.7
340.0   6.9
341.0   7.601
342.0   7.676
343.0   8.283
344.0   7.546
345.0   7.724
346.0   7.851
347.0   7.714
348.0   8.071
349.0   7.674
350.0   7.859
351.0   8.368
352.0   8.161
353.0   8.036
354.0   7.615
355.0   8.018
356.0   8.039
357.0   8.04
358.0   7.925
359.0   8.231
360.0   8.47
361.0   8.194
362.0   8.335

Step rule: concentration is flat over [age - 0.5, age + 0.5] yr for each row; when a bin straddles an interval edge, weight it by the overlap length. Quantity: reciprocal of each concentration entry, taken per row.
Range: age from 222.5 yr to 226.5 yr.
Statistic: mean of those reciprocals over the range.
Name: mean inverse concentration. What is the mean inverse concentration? 0.125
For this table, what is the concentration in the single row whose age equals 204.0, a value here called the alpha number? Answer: 7.099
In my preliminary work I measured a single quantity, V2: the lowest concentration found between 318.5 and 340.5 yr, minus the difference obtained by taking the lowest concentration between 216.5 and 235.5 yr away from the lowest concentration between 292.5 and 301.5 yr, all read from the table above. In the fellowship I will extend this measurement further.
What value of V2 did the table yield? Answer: 7.3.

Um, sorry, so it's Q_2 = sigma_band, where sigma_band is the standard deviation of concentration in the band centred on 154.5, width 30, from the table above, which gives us 0.28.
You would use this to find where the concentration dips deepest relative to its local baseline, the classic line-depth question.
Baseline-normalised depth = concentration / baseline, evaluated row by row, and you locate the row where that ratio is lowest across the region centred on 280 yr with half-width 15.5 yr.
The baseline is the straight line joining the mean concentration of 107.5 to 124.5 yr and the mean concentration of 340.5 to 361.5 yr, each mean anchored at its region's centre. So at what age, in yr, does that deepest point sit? 291.0 yr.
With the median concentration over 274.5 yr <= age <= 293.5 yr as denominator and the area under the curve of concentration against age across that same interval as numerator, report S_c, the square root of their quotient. 4.36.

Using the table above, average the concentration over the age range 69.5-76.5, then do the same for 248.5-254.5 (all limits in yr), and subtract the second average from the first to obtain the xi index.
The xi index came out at -0.67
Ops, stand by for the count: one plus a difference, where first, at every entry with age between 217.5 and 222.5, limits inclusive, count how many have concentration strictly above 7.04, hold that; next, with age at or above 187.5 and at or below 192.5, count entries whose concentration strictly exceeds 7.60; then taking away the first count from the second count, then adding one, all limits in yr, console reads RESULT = 0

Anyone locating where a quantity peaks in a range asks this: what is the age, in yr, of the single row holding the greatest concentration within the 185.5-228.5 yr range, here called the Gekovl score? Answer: 201.0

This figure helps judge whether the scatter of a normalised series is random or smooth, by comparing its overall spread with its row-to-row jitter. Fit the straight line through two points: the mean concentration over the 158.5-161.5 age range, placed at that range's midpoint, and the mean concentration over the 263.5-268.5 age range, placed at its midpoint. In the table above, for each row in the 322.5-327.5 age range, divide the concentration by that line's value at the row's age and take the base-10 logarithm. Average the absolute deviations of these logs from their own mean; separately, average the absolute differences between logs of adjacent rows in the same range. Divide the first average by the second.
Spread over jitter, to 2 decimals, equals 0.48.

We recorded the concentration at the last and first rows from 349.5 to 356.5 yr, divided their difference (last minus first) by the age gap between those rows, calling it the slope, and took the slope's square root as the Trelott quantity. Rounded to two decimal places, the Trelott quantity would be 0.17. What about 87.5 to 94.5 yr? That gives 0.16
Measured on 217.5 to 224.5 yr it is 0.26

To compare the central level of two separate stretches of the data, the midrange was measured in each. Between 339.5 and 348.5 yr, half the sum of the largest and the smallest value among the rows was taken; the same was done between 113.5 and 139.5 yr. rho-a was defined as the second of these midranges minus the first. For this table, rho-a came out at -0.14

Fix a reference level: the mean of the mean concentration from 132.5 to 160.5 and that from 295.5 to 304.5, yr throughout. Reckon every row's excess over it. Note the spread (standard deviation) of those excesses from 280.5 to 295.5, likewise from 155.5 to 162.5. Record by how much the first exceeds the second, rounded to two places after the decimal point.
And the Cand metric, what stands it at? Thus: 0.23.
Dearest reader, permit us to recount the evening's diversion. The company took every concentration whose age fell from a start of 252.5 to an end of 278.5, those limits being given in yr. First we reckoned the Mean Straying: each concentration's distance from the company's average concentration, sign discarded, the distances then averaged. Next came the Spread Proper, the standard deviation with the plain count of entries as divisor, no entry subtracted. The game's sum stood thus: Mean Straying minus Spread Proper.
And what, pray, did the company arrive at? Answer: -0.061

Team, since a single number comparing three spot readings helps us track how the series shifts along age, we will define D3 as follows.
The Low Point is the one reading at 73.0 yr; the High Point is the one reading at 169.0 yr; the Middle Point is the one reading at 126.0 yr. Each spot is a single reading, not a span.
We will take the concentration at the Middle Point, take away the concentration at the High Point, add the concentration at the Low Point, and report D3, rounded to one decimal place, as 6.6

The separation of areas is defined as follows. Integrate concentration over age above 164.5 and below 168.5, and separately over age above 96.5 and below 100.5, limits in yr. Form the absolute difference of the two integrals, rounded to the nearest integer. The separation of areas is 1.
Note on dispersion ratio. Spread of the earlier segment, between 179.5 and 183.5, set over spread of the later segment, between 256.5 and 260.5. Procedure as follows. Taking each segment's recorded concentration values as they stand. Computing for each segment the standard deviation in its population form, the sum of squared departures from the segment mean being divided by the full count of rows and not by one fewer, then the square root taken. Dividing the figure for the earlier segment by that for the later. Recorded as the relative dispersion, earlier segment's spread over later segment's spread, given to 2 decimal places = 0.77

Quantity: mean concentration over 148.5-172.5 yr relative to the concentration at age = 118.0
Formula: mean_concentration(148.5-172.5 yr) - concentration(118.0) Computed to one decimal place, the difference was -1.3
